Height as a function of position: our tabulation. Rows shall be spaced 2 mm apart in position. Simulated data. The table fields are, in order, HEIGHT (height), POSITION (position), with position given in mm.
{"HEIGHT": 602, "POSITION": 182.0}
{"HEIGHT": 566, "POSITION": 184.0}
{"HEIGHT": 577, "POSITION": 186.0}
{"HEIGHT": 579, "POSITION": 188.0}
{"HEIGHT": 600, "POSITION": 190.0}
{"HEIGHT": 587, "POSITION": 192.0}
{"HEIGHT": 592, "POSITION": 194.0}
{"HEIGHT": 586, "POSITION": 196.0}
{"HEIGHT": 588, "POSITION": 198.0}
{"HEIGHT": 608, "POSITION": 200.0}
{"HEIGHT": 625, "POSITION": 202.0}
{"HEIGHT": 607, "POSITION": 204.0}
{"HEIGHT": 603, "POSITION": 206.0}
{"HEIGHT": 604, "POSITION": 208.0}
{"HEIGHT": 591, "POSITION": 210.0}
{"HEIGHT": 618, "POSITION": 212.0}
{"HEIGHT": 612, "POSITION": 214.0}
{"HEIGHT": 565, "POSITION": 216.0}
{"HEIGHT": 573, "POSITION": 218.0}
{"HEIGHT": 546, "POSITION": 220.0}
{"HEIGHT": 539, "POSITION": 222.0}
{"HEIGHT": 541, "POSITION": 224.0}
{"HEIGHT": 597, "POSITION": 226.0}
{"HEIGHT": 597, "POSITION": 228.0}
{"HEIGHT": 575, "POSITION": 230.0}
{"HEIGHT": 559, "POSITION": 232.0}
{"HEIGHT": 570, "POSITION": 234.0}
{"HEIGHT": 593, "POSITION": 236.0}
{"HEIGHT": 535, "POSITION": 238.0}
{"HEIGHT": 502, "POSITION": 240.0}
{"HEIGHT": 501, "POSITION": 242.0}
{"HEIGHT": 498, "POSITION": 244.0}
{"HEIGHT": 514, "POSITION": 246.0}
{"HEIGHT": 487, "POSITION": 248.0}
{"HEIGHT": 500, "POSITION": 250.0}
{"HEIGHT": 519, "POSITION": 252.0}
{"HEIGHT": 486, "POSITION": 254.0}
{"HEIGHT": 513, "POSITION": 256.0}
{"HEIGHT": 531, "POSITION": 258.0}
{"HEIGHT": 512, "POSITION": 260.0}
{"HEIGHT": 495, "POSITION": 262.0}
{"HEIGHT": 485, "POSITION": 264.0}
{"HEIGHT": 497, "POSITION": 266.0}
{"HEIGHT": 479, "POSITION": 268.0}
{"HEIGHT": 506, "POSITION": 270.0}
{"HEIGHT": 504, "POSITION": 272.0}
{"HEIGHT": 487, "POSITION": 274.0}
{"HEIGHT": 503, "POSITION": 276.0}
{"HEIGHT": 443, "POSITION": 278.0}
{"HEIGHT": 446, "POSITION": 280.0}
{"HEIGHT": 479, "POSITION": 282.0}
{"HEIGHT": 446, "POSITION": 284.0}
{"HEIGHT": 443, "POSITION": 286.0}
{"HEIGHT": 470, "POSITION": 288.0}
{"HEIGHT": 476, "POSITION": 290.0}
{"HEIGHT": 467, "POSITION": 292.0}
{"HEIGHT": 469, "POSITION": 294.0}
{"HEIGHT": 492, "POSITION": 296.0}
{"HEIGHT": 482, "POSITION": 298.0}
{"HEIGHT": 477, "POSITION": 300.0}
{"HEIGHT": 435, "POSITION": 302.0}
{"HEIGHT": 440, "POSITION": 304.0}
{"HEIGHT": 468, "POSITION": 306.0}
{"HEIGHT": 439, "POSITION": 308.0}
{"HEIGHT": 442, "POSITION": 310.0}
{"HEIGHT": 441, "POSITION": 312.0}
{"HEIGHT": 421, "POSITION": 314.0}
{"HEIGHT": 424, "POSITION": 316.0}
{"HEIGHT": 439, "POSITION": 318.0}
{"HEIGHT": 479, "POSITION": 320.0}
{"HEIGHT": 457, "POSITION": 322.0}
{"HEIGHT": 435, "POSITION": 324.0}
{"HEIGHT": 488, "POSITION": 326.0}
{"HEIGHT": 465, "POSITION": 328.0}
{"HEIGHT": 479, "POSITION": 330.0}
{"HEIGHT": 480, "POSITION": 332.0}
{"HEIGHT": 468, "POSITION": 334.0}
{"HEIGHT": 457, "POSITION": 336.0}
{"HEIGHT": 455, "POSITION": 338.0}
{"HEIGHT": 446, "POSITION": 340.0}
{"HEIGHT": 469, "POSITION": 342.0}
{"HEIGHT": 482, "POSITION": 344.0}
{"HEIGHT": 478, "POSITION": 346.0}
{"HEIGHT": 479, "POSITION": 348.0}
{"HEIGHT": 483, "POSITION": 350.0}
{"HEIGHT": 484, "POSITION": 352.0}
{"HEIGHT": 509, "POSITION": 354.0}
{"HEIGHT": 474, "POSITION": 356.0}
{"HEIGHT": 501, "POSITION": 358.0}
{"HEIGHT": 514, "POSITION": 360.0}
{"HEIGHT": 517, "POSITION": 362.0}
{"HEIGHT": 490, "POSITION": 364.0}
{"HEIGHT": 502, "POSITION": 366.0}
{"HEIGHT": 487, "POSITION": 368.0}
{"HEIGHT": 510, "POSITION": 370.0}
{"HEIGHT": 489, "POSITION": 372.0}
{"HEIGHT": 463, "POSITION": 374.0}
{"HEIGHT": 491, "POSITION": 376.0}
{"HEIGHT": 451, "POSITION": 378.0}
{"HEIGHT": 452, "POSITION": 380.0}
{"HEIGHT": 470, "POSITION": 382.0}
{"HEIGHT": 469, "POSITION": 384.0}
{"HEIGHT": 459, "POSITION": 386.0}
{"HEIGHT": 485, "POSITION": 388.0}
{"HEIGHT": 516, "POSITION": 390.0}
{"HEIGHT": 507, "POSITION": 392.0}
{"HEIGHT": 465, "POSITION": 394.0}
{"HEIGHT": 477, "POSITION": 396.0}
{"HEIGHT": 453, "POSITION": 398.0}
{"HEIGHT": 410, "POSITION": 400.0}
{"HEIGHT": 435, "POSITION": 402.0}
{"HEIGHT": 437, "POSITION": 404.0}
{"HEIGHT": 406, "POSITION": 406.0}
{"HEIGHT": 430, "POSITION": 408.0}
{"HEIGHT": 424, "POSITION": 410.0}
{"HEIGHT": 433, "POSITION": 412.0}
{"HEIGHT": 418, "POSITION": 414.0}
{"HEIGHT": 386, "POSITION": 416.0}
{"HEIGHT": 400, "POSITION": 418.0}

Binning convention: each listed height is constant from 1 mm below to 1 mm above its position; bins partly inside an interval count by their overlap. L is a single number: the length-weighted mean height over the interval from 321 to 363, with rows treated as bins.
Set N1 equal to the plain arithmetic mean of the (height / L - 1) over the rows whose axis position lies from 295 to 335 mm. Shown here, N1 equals -0.041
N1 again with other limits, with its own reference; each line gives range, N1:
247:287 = 0.023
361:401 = 0.002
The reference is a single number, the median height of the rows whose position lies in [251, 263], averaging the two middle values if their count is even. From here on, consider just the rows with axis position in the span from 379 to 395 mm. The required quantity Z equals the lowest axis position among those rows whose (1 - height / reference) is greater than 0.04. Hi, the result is 380.0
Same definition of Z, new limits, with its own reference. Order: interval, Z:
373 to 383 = 374.0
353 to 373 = 356.0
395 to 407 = 396.0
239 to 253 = 248.0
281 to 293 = 282.0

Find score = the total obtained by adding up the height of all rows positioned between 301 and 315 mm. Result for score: 3086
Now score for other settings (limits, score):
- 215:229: 3958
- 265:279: 3419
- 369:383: 3326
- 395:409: 3048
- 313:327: 3143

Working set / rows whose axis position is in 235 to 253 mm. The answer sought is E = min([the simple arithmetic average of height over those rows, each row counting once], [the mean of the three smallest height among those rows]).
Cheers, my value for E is 495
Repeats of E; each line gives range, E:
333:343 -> 453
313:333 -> 427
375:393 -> 454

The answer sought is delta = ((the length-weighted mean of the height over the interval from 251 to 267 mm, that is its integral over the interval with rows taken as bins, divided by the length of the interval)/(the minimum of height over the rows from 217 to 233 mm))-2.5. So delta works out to -1.56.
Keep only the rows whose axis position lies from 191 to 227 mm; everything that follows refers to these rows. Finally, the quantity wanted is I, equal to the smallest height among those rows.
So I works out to 539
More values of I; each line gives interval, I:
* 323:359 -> 435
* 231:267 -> 485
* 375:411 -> 406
